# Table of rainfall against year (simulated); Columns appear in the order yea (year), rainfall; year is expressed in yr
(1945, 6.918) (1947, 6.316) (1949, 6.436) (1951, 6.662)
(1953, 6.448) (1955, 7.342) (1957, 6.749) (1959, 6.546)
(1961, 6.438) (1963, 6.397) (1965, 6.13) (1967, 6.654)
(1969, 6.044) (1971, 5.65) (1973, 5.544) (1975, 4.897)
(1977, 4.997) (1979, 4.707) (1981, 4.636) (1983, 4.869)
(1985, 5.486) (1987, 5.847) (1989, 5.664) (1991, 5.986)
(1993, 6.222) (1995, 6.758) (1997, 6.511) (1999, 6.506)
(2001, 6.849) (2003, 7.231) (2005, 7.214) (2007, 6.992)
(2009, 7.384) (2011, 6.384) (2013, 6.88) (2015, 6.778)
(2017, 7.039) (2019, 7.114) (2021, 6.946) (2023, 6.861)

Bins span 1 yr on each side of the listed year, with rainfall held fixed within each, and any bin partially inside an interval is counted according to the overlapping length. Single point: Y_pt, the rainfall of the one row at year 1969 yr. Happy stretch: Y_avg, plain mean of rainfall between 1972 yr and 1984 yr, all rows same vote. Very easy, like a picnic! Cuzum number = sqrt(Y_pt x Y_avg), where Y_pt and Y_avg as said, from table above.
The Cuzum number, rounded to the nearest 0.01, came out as 5.47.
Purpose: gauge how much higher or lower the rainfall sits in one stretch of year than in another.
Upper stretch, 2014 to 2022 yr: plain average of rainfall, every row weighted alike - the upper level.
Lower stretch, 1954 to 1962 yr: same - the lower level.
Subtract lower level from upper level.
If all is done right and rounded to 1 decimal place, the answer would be 0.2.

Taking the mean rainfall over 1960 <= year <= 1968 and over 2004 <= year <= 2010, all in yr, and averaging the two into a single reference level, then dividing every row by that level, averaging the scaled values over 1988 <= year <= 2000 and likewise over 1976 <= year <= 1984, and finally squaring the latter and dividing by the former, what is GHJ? 0.54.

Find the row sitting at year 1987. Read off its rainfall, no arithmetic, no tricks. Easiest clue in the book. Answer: 5.847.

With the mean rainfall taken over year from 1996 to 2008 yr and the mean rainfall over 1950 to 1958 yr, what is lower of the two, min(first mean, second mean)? 6.8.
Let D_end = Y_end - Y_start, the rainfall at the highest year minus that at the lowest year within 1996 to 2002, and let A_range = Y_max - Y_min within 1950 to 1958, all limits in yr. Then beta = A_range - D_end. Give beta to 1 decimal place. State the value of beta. 0.6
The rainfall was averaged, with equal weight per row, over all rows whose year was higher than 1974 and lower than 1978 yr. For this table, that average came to 4.9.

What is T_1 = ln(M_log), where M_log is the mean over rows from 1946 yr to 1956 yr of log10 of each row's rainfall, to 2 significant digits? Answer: -0.20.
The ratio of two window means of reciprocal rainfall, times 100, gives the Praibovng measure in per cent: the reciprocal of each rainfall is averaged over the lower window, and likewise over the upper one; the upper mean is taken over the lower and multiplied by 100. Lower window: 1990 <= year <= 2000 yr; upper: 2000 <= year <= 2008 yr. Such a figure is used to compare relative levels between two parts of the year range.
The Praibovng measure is 90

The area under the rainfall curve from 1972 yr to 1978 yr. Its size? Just 31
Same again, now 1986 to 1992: 35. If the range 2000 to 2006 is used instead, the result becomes 43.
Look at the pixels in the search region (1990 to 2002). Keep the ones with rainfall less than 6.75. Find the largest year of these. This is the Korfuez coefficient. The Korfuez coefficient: 1999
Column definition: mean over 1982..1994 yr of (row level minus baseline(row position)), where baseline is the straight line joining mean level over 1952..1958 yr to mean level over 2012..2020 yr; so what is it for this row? -1.2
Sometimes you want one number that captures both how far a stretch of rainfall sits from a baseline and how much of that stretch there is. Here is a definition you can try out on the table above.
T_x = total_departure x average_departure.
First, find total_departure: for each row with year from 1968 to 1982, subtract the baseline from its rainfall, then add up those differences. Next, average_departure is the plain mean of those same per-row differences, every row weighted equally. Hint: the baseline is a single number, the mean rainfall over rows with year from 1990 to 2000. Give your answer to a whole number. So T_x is 10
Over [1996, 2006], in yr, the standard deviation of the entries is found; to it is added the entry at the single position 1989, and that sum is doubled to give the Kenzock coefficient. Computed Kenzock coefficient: 12.0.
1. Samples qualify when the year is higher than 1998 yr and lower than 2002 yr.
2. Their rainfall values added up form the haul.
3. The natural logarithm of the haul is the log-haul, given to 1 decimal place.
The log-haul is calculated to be 2.6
